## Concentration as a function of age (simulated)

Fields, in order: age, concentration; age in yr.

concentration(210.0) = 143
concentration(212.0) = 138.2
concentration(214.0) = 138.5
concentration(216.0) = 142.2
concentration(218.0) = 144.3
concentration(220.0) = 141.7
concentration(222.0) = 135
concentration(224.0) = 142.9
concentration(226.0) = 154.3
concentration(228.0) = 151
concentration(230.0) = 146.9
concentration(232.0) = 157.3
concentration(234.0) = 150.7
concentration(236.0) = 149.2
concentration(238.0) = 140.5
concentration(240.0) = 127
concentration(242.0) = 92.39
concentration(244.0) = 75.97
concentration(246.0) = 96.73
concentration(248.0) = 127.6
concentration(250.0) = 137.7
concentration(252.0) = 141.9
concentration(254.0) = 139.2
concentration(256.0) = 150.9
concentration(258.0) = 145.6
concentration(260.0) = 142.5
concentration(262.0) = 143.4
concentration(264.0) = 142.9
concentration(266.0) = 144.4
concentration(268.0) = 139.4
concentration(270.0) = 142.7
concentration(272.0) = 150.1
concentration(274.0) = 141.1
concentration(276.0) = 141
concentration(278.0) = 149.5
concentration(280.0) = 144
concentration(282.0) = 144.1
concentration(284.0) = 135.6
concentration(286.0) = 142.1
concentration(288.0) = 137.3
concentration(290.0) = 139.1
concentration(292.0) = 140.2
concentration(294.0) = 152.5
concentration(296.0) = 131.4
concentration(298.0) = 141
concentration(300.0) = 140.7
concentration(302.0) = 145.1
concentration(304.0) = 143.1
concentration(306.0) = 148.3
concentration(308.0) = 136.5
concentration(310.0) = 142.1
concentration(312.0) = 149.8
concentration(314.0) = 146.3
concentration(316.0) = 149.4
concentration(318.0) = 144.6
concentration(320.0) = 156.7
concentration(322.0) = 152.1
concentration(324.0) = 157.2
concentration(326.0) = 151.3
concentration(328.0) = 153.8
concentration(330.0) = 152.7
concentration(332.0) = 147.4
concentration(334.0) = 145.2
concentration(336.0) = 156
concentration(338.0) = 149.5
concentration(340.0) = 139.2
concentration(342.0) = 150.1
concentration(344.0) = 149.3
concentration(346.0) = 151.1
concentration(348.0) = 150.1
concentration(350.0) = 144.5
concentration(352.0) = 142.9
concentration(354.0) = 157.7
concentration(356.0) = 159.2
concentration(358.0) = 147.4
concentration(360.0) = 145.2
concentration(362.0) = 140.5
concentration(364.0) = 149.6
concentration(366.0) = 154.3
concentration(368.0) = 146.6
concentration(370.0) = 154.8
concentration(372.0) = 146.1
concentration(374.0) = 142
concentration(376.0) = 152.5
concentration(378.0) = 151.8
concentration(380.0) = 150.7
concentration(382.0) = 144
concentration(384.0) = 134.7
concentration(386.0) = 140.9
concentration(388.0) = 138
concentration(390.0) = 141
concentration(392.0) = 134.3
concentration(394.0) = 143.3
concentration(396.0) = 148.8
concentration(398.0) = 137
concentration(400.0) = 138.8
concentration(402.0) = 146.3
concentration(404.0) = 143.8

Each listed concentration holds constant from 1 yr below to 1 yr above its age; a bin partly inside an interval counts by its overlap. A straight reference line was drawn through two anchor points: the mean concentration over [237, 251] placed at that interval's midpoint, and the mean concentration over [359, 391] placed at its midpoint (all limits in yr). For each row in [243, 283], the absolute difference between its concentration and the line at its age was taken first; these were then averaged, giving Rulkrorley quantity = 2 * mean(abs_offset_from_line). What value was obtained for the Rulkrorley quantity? 48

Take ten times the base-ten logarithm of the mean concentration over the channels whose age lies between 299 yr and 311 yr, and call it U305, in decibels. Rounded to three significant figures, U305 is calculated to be 21.5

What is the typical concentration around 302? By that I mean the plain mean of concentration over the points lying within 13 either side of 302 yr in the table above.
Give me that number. 143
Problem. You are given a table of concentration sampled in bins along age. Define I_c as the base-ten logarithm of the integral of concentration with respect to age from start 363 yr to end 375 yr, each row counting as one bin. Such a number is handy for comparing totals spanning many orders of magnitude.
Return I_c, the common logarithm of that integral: 3.25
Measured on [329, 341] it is 3.25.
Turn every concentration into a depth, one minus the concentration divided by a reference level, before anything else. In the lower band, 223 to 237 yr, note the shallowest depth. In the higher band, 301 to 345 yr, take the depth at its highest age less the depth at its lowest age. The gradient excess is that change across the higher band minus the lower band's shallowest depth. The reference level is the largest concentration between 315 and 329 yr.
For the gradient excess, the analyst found -0.026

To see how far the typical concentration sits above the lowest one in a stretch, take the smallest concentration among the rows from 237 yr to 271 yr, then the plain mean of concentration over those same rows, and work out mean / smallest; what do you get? 1.73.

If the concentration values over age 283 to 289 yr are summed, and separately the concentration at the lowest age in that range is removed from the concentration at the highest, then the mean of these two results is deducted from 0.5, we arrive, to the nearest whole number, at -208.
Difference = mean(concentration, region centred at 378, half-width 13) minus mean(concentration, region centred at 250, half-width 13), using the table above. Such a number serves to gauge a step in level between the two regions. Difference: 18.2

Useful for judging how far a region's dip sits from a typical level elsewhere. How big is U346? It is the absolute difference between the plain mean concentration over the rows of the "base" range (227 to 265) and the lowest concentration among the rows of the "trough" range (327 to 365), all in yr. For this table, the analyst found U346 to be 4.5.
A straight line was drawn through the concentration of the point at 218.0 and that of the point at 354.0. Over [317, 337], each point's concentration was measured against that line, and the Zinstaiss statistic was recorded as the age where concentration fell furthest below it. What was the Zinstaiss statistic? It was 334.0 yr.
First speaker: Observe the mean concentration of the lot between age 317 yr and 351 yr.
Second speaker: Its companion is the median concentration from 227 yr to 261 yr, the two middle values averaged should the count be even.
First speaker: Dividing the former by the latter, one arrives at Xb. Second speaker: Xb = 1.06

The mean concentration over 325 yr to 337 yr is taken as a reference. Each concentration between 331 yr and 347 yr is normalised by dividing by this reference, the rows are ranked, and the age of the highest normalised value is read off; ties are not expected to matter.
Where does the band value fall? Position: 336.0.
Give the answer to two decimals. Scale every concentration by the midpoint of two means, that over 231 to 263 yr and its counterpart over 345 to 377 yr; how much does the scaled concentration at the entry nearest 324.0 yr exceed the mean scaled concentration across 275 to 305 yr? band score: 0.11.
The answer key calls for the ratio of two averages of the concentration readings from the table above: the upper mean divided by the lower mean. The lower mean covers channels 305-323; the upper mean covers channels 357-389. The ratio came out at 0.99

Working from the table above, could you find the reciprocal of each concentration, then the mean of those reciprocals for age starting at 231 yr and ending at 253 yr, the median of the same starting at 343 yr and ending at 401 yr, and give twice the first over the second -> 2.42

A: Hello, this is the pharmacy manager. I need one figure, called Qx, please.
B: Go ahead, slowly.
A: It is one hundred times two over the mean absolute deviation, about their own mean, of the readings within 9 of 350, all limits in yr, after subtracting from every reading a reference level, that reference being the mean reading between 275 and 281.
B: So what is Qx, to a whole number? 52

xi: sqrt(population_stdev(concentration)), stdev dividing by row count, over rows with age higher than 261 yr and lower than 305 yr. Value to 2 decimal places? 2.13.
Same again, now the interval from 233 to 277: 4.43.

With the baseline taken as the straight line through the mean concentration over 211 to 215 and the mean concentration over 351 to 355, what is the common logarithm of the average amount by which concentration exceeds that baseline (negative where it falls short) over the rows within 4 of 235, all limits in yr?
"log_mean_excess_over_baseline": 1.0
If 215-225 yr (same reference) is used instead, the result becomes 0.4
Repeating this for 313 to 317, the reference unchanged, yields -0.1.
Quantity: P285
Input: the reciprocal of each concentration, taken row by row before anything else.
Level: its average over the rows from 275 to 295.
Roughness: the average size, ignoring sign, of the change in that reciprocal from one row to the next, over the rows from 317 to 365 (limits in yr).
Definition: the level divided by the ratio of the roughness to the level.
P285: 0.19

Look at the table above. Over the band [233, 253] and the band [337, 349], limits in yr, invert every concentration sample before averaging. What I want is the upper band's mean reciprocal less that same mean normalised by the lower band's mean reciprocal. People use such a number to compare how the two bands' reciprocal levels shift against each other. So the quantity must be -0.79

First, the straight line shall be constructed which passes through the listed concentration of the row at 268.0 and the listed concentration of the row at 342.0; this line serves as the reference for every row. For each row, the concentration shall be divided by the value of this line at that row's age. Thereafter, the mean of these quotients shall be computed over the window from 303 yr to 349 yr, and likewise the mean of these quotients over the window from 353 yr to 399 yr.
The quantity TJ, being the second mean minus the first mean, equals -0.064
